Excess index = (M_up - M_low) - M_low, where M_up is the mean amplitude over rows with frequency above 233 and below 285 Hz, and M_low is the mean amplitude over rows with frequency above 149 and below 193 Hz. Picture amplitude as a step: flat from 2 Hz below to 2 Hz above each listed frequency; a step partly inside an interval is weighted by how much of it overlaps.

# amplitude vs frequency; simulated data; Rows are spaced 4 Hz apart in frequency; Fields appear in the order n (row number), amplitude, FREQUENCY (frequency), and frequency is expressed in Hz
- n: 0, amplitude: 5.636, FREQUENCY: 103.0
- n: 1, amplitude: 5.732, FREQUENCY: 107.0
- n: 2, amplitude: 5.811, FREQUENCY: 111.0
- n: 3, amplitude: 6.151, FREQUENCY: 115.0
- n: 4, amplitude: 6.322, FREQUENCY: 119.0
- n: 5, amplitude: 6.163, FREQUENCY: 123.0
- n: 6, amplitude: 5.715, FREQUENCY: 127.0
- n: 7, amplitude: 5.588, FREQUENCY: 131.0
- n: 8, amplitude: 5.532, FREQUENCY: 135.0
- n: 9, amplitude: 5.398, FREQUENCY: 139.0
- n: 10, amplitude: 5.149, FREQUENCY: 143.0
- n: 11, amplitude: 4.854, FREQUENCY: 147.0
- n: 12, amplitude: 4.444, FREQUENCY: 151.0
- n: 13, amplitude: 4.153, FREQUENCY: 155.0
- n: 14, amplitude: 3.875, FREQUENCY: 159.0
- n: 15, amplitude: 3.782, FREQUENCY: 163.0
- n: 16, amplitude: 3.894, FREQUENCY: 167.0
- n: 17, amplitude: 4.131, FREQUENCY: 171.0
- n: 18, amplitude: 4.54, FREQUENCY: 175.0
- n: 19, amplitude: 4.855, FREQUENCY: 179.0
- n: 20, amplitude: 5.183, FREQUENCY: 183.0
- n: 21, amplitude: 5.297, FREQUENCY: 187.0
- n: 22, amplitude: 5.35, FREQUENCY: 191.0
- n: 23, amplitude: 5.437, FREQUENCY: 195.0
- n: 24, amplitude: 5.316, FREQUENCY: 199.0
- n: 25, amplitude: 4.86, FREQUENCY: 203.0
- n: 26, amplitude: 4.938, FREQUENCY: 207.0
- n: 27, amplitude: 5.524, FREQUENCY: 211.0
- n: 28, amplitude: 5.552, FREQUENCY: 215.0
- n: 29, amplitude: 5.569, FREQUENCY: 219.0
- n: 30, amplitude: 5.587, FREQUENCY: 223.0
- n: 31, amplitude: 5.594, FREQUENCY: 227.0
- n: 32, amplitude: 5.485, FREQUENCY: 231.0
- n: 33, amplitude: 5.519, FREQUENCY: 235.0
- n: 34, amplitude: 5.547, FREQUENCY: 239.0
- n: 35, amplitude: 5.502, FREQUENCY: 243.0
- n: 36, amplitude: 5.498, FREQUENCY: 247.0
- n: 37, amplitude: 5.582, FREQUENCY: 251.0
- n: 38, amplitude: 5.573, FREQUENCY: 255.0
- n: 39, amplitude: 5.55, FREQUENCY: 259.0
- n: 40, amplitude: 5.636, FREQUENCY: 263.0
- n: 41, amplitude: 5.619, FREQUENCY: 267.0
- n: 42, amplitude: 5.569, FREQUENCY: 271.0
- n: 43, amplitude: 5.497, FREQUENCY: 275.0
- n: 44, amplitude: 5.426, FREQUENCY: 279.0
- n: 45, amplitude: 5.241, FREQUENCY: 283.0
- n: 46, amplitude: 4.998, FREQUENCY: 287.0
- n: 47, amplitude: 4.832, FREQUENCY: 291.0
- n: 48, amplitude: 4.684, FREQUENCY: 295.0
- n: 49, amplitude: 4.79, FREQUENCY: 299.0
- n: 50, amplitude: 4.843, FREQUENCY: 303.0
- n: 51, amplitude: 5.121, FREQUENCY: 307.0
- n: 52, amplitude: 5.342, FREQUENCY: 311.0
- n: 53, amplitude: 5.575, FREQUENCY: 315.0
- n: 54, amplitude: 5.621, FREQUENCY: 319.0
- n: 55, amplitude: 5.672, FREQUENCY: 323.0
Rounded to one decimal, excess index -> -3.5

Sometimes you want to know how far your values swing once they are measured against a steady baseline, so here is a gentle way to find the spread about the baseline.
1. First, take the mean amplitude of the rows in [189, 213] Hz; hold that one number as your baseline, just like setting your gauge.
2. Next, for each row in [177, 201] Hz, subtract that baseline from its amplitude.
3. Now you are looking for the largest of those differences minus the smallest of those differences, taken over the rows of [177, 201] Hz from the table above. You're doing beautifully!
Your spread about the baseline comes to 0.6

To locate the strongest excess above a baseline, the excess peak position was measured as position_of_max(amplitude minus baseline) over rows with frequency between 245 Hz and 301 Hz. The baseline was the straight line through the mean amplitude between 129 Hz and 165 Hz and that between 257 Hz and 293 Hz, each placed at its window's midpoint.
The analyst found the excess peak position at 251.0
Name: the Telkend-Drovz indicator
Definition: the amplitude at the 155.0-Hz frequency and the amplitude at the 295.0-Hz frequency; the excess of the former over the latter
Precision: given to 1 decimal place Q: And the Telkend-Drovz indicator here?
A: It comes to -0.5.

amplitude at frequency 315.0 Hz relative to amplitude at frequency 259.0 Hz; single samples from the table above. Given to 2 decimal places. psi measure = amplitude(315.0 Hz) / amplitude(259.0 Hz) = 1.00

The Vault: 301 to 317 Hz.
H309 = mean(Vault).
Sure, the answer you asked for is 5.22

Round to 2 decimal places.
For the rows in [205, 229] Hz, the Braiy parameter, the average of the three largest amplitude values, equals 5.58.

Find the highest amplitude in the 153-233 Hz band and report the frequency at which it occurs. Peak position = 227.0 Hz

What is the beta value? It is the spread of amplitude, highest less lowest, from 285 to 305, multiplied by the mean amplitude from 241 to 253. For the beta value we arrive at 1.7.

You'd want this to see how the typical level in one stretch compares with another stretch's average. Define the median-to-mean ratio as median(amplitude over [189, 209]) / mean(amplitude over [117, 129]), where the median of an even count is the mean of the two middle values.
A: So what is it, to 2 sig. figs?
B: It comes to 0.88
